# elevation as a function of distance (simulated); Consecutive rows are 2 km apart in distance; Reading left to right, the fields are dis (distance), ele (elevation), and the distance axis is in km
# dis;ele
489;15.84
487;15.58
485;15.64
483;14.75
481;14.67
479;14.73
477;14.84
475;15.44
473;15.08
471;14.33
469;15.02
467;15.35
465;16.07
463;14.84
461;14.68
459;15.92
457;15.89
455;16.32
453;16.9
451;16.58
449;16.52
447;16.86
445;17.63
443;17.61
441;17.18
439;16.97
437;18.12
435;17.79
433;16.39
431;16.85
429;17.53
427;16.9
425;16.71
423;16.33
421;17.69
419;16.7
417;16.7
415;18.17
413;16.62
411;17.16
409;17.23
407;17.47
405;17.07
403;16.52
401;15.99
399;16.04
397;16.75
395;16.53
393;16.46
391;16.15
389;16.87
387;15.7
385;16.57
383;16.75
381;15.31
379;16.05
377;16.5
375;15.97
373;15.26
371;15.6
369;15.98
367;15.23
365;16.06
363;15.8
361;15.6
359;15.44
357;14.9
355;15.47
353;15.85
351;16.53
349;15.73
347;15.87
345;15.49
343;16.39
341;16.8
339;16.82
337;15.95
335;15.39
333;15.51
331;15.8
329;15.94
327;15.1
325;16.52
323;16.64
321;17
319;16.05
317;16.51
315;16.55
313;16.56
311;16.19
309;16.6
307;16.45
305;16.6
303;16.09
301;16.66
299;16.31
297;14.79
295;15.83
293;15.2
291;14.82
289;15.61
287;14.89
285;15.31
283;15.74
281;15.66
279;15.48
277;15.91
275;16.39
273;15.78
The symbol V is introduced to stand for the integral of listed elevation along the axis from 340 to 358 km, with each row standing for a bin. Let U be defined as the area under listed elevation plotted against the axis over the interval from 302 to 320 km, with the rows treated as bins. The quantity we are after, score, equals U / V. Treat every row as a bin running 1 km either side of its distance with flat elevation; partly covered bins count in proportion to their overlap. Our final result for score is 1.03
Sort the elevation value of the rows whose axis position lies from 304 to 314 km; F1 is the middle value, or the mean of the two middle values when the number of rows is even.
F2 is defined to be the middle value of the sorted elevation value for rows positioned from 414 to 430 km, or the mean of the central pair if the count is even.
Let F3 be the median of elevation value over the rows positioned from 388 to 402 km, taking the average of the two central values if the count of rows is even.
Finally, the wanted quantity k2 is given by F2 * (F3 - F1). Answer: -2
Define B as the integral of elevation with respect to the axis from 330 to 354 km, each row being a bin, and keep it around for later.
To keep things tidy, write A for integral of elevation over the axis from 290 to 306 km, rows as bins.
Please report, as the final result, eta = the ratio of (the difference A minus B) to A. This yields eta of -0.5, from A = 253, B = 384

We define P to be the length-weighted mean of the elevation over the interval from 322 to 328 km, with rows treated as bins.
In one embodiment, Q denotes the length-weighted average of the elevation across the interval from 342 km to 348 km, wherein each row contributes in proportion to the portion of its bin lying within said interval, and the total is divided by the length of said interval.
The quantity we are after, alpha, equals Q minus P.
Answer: -0.2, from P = 16.1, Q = 15.9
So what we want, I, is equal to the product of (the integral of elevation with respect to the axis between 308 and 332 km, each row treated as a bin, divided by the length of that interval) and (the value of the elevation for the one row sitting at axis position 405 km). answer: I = 278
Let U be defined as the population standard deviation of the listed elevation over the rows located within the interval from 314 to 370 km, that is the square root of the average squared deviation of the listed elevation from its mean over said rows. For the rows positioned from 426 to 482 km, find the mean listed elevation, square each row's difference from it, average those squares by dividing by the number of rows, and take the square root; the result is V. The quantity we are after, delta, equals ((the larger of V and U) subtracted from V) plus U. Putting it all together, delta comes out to 0.547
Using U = 0.55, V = 1.10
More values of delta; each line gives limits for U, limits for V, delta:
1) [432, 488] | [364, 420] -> 0.674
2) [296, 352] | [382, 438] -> 0.543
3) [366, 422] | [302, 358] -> 0.542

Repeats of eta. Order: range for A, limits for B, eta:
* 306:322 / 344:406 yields -2.8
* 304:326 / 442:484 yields -0.8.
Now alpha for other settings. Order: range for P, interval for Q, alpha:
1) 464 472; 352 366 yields 0.4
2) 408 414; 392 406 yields -0.5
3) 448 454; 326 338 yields -1.1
